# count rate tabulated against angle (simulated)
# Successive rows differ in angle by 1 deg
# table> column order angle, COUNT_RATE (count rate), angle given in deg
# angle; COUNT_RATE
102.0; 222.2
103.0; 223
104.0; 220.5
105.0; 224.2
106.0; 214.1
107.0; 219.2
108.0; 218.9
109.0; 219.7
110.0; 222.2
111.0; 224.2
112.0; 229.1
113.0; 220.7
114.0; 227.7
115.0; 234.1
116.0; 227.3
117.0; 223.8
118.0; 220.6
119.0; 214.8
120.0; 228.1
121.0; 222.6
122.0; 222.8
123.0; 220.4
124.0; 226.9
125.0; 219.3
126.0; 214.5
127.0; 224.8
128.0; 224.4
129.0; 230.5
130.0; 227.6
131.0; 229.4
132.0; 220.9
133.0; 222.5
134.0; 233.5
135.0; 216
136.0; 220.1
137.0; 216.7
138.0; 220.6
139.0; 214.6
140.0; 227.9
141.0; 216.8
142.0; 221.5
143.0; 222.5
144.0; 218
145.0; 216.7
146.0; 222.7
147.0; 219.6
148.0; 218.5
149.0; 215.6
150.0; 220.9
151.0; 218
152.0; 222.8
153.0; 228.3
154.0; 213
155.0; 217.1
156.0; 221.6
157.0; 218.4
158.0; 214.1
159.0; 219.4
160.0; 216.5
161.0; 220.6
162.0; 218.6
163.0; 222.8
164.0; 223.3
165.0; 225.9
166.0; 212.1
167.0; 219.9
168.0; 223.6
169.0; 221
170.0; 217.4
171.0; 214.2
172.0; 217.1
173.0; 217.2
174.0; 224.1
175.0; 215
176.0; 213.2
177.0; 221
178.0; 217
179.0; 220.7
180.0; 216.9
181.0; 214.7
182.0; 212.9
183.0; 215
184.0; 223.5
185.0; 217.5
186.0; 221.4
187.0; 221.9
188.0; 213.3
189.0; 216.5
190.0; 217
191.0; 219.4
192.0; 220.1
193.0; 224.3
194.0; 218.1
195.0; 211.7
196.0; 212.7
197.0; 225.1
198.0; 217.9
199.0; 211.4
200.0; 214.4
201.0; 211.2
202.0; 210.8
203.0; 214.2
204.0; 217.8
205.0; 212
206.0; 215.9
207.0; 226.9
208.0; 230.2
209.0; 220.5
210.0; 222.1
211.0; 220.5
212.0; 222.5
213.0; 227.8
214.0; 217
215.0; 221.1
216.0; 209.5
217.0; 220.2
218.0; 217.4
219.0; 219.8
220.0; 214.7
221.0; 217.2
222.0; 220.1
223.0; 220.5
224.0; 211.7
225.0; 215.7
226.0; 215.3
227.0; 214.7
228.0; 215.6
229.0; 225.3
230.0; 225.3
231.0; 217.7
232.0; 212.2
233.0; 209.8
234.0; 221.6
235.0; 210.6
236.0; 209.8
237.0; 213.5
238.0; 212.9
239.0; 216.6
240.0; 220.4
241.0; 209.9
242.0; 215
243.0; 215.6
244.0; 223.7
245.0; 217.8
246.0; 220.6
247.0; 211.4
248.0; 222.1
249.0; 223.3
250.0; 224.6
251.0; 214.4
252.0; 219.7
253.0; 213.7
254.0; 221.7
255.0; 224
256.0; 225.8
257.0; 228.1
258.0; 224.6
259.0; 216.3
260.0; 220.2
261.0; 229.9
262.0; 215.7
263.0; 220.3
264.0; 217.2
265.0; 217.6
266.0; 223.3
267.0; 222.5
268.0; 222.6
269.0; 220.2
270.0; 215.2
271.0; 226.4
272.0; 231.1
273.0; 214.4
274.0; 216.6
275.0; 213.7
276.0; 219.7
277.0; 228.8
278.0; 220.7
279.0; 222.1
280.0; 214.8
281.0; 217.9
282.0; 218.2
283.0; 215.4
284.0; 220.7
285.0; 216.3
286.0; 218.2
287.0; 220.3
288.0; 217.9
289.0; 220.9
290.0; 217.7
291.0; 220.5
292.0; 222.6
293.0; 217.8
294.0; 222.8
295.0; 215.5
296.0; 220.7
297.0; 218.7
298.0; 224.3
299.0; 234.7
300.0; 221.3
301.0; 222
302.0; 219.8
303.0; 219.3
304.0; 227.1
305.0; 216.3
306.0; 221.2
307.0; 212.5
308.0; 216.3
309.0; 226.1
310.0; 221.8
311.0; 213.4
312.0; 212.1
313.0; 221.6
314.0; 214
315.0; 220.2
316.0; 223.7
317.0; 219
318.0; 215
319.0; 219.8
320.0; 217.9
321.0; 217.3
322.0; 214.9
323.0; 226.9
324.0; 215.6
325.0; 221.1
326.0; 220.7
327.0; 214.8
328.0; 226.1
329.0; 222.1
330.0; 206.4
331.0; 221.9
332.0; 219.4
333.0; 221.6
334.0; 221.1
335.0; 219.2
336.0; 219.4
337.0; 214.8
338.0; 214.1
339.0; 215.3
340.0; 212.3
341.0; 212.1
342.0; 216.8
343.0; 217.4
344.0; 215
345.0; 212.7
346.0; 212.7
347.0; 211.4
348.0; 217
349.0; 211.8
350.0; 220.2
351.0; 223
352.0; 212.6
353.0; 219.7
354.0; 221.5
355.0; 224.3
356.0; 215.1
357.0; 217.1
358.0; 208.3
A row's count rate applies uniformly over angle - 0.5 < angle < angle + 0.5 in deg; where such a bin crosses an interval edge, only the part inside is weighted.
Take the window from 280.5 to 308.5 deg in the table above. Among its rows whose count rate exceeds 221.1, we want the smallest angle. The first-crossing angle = 292.0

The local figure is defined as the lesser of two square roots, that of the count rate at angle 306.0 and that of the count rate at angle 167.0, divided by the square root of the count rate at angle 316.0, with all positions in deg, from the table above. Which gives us 0.99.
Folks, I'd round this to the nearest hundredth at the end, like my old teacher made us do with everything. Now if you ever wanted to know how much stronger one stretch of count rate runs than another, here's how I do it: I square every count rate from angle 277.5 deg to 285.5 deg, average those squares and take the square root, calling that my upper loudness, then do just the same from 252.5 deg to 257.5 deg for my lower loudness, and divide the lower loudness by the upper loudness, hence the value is 1.02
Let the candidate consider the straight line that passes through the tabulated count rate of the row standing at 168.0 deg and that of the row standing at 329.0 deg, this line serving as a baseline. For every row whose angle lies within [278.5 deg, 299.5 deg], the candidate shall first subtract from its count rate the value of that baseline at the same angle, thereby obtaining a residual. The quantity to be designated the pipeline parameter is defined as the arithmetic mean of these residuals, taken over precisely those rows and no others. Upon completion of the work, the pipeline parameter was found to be -2.6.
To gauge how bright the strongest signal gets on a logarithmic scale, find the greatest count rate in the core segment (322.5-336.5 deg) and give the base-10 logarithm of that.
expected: 2.356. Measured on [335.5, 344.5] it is 2.341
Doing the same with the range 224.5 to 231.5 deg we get 2.353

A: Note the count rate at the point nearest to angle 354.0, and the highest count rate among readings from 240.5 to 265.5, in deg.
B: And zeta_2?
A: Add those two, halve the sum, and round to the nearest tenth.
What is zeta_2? 225.7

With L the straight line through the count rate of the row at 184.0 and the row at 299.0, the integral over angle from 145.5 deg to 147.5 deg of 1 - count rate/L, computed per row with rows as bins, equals -0.012 deg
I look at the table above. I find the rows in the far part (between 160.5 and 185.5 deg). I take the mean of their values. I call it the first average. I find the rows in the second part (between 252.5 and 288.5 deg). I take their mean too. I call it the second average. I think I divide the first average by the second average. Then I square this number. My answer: 0.98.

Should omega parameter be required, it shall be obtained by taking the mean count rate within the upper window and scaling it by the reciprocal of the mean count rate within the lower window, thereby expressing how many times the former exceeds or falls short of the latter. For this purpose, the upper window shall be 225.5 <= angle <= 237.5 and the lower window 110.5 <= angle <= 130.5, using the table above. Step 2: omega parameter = 0.963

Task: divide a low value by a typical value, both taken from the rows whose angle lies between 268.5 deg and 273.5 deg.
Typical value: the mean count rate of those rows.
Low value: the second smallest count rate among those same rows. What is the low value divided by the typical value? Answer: 0.972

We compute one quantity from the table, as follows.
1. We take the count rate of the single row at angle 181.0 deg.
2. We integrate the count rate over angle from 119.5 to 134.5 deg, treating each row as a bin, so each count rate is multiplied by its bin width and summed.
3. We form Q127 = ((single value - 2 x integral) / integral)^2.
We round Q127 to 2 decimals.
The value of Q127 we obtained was 3.75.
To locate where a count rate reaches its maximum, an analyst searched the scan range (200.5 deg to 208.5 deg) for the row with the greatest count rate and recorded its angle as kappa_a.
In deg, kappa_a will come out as 208.0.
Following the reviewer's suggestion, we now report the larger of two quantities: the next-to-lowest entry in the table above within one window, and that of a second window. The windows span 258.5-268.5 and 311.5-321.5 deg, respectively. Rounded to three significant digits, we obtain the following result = 216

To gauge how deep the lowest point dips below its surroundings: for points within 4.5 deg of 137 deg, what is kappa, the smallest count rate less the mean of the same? -6.4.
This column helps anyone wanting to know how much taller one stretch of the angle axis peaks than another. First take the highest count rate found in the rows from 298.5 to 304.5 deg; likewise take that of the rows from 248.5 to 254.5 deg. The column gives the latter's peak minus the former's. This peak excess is -10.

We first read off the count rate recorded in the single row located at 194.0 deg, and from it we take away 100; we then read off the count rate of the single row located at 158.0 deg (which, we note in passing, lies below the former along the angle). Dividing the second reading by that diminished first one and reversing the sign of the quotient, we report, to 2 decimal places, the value -1.81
